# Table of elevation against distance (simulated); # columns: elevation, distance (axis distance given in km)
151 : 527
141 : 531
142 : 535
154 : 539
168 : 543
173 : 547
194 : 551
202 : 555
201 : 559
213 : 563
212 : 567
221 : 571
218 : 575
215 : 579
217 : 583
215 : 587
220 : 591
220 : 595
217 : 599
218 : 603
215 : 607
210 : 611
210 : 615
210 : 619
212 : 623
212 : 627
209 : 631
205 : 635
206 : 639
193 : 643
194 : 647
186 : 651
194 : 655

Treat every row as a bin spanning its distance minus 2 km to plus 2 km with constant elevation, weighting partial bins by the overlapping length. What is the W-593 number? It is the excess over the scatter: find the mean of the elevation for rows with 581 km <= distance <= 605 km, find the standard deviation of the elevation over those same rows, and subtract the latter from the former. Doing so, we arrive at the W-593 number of 216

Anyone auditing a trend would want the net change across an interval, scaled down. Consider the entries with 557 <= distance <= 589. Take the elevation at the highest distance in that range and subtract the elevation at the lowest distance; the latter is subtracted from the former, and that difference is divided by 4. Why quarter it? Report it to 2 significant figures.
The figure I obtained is 3.5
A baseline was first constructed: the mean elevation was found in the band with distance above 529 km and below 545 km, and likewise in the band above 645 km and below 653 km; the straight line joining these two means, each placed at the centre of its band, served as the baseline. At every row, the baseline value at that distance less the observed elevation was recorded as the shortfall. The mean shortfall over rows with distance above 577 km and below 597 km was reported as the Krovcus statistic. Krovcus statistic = -49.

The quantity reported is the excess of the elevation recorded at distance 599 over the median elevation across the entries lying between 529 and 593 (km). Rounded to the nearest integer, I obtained 10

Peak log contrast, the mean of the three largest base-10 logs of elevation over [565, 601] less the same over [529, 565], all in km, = 0.031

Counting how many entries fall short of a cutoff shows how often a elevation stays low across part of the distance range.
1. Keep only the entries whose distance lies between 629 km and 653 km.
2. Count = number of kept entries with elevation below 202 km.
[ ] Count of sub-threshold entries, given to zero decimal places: 3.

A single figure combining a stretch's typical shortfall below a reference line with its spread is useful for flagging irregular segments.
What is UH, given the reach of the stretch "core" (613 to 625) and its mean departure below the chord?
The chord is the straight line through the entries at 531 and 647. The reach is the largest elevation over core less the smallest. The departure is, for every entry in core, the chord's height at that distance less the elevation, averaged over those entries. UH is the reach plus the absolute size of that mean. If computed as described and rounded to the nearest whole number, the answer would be 31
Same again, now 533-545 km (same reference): 36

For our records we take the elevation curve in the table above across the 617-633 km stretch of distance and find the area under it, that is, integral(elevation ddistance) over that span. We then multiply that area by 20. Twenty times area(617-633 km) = 67440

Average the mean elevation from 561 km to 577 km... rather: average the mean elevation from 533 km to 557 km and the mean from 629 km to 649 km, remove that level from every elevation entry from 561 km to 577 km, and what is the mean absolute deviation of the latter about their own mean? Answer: 3.5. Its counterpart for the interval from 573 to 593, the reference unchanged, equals 1.6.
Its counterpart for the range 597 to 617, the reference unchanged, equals 3.2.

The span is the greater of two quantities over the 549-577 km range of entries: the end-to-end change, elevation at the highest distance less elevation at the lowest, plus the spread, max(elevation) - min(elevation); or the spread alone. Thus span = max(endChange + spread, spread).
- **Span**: 51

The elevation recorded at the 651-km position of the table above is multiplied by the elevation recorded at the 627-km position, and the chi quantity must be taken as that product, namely 39432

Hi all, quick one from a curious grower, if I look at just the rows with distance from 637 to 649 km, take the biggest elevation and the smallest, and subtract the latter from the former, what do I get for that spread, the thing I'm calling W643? 13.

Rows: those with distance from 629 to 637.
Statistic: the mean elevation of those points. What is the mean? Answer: 207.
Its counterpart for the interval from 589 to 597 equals 220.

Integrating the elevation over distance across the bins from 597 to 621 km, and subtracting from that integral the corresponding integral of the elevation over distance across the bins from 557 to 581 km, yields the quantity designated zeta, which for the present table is 0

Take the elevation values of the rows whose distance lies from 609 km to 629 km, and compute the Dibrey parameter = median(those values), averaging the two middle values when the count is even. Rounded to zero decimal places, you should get 210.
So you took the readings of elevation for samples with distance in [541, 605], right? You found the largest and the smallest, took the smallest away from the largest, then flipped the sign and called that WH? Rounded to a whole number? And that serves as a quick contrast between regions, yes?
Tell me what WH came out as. -53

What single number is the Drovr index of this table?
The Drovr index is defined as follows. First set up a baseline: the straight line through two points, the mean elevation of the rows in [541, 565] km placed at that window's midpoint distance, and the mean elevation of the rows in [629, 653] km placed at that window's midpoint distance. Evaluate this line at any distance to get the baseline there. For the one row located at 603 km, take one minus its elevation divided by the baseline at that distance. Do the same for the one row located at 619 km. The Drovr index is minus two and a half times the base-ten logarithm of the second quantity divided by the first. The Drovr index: 0.59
